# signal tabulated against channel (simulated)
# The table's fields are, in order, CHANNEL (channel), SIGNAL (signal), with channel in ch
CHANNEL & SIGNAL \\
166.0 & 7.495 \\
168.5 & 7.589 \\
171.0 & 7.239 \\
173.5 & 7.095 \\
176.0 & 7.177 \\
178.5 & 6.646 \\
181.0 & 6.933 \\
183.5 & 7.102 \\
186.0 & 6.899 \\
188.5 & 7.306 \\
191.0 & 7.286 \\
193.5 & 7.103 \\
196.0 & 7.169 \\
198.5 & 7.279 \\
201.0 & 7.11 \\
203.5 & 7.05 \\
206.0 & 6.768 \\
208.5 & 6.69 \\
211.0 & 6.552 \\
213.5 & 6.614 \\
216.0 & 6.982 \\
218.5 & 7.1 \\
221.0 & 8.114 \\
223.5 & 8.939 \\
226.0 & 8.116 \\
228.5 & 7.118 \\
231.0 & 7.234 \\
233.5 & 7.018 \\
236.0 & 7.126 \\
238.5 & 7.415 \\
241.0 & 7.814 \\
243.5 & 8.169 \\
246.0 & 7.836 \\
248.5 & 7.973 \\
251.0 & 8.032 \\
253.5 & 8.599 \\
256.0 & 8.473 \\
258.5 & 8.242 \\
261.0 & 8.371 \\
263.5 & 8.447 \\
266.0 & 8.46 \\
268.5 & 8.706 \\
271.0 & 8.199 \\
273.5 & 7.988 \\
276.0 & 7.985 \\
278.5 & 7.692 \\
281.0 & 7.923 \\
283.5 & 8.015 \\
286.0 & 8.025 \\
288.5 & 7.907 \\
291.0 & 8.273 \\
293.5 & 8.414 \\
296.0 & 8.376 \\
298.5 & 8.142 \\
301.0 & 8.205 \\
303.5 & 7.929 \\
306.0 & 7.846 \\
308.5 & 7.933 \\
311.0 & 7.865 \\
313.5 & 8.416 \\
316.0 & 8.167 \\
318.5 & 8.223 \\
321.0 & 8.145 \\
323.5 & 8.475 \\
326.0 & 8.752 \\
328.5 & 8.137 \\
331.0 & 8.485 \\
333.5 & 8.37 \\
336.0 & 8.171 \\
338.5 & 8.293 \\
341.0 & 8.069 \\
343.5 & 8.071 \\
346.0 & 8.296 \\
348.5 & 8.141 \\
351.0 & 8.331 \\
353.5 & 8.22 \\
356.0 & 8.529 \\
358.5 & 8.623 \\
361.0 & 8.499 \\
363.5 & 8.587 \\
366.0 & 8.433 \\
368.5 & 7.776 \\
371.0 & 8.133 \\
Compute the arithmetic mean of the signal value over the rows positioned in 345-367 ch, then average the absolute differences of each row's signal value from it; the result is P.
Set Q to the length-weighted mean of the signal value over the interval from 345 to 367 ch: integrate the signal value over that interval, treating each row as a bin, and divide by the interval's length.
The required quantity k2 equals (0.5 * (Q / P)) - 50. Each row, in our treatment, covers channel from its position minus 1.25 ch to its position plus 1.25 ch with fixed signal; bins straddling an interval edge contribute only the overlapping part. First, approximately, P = 0.14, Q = 8.41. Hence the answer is -20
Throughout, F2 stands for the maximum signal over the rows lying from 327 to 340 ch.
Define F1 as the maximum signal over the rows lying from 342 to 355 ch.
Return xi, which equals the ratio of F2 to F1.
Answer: 1.02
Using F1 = 8.331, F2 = 8.485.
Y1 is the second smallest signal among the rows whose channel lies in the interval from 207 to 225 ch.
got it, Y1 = 6.614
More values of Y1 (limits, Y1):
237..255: 7.814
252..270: 8.371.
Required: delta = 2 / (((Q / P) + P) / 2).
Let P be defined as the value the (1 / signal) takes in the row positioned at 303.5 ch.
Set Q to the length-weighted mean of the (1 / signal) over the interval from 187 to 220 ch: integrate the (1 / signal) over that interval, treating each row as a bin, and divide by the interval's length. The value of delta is 3.18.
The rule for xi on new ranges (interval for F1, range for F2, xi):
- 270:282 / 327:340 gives 1.03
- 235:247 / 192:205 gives 0.89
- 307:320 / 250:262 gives 1.02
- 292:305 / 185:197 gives 0.87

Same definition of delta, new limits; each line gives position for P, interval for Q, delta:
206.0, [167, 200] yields 3.65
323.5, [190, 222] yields 3.02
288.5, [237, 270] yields 3.66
